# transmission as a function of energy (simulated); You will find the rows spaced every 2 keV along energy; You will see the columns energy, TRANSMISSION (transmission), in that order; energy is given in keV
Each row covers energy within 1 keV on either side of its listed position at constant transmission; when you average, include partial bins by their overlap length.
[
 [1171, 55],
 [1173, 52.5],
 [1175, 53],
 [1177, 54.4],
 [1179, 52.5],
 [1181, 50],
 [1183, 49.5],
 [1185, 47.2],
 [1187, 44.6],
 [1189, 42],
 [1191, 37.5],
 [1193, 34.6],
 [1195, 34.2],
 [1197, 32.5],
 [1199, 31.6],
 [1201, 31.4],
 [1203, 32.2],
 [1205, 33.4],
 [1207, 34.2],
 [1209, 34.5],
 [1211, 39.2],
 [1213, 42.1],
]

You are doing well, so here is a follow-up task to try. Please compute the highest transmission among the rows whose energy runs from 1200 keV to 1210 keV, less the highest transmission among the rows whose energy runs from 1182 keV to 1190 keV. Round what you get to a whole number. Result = -15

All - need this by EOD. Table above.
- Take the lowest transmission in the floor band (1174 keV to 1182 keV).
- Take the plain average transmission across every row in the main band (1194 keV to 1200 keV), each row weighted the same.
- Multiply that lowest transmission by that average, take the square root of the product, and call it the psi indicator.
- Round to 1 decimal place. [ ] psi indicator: 40.5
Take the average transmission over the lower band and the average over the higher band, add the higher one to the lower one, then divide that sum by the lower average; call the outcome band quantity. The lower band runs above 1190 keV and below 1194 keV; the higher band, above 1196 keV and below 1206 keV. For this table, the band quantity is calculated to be 1.89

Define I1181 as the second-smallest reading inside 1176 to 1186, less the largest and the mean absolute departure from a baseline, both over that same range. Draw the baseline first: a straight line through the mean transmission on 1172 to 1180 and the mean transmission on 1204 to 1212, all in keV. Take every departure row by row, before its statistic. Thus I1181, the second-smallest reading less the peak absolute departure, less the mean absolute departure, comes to 47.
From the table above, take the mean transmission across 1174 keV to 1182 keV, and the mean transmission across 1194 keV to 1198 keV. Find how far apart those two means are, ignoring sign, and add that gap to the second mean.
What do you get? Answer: 52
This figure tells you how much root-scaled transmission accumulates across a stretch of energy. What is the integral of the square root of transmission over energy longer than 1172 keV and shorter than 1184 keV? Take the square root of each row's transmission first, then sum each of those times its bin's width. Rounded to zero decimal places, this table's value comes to 87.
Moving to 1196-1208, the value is 68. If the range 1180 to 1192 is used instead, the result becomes 81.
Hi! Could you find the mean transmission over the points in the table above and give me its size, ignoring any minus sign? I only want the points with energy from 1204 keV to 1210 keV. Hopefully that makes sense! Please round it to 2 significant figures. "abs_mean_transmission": 34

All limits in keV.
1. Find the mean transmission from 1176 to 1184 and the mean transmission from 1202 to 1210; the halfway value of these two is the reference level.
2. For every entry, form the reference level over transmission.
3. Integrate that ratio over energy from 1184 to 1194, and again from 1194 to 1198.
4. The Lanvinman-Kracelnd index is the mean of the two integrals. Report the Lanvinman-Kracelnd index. 7.8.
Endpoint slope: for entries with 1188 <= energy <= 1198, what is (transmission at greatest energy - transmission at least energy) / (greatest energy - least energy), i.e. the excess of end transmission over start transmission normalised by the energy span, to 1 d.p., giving -1.2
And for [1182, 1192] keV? -1.5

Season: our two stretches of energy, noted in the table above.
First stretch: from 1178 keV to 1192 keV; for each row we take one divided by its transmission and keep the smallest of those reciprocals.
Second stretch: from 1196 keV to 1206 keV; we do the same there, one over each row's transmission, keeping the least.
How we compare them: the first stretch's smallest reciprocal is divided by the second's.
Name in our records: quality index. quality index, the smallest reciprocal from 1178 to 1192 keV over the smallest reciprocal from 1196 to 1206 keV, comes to 0.64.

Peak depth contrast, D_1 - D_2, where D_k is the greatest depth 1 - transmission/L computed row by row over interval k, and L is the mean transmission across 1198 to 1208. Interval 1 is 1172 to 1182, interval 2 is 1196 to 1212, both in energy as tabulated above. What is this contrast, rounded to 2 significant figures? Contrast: -0.57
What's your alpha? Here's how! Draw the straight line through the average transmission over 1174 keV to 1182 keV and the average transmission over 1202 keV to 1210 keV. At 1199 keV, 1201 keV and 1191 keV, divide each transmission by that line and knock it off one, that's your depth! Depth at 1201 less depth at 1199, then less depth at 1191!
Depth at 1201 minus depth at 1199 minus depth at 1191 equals -0.17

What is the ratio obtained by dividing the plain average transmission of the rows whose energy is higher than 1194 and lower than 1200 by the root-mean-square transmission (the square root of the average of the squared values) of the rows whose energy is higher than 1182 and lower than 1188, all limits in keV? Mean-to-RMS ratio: 0.70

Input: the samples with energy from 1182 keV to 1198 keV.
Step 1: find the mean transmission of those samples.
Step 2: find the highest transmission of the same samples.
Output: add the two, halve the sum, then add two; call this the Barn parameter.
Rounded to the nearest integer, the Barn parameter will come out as 47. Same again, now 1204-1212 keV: 39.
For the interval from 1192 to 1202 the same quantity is 36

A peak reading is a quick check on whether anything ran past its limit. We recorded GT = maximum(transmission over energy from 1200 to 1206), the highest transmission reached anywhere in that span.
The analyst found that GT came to 33.4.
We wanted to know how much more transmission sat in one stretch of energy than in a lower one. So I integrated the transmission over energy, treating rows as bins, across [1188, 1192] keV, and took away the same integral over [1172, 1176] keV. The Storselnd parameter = -52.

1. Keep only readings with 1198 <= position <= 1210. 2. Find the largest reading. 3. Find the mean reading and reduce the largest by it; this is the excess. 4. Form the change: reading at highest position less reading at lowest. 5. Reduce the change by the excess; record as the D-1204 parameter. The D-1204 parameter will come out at 1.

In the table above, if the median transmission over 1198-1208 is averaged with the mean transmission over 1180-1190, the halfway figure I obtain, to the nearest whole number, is 39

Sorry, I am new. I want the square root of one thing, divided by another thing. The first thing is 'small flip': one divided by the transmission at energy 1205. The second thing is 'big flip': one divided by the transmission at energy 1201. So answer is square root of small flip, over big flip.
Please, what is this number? 5.4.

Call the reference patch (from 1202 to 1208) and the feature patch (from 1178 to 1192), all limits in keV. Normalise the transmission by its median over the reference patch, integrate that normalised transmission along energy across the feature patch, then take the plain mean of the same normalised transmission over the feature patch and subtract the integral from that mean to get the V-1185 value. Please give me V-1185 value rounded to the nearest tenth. -18.0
